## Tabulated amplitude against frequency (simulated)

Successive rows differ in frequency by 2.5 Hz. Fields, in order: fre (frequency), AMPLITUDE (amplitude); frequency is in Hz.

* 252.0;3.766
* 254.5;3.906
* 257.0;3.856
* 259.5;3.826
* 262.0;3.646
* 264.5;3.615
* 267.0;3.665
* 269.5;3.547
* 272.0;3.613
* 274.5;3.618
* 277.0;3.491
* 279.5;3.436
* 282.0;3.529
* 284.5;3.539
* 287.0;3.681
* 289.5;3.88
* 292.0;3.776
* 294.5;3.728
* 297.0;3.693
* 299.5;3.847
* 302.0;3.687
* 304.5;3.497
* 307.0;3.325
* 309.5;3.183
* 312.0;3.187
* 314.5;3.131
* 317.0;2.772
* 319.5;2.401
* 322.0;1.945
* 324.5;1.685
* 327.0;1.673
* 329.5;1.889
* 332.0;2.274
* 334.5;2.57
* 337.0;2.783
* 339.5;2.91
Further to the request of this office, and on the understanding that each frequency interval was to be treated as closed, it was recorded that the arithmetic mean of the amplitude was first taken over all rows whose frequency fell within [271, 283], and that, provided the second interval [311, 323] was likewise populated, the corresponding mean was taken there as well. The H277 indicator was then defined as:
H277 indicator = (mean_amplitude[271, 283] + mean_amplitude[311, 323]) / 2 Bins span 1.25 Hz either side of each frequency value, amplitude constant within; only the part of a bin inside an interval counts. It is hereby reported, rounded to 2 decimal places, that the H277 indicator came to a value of 3.11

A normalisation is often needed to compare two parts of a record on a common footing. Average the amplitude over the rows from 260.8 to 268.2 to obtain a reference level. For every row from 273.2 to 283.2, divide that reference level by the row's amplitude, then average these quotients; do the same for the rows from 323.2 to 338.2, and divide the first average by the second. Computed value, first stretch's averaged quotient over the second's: 0.59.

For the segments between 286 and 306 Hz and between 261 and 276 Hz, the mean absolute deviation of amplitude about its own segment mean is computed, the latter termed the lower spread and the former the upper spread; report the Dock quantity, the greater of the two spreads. 0.1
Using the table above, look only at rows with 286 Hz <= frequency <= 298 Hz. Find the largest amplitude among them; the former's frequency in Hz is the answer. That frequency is 289.5 Hz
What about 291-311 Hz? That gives 299.5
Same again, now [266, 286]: 267.0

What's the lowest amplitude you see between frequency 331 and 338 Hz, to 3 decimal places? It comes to 2.274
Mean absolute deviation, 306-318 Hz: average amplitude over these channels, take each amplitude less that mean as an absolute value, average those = 0.139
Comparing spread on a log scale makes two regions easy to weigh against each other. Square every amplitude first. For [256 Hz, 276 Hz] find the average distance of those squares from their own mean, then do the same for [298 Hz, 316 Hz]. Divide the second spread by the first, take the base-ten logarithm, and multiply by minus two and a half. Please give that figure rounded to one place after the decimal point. -1.0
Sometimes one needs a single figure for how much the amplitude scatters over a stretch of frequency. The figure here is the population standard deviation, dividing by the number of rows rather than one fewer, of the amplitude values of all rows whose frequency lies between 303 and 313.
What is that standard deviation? 0.13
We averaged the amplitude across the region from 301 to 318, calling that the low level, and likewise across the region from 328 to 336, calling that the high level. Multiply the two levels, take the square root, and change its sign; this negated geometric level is -2.70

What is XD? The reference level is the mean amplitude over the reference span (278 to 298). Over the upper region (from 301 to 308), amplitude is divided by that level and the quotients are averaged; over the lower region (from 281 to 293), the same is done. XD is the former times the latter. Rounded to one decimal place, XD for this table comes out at 1.0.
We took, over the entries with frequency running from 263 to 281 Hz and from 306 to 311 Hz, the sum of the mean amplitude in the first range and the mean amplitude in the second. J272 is 6.8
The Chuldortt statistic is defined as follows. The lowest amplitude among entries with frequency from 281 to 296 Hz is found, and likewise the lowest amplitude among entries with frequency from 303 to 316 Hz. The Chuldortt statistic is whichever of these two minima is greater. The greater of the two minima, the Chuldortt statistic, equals 3.53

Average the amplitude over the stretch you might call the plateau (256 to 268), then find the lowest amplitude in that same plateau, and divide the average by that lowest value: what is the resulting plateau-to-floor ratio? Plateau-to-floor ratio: 1.03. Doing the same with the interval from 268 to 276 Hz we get 1.01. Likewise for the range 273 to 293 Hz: 1.05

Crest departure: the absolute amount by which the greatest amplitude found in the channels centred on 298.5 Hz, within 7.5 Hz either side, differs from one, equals 2.8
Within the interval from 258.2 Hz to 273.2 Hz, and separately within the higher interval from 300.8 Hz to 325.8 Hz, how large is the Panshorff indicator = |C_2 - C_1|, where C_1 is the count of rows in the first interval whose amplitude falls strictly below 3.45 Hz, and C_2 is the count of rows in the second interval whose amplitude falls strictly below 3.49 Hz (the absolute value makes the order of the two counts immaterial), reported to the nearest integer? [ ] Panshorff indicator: 8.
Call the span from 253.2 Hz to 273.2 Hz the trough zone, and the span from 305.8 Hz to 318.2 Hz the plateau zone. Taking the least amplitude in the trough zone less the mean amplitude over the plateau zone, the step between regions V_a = 0.43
